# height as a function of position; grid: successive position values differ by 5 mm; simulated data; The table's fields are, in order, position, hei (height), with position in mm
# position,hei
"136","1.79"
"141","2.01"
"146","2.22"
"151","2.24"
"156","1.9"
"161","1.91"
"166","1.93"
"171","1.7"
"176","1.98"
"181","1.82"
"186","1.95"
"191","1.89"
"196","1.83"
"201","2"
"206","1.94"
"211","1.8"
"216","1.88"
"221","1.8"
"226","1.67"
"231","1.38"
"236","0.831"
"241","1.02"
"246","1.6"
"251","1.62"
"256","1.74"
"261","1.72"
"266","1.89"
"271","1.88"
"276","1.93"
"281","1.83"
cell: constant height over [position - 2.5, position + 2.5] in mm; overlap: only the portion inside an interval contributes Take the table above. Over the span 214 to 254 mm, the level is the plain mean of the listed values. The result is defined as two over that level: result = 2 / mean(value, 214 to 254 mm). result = 1.36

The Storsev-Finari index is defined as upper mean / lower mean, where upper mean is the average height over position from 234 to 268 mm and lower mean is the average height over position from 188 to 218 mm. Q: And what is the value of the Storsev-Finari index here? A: 0.79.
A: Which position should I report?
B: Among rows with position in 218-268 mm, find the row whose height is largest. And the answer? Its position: 266 mm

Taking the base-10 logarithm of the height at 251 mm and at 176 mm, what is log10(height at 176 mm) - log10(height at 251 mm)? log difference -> 0.087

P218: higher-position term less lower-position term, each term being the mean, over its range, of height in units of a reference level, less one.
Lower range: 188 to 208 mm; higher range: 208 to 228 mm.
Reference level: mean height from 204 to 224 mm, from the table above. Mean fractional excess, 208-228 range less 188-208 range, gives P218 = -0.07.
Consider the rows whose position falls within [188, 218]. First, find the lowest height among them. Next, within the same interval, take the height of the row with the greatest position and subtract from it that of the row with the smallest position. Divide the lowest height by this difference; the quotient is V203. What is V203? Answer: -180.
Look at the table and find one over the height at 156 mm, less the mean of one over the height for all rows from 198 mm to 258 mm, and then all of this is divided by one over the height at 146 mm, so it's -0.31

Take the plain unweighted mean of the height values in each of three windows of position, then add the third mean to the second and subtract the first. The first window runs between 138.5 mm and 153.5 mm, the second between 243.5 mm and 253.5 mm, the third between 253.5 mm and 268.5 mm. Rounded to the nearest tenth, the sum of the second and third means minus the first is 1.2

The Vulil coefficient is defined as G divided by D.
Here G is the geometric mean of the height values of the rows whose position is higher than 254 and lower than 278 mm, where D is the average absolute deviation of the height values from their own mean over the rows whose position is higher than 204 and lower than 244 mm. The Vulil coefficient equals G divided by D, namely 5.3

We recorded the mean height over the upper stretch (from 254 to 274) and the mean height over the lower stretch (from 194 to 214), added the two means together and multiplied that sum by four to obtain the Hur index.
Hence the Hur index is 14.8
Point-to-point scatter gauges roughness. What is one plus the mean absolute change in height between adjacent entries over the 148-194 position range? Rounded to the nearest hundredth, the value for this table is 1.15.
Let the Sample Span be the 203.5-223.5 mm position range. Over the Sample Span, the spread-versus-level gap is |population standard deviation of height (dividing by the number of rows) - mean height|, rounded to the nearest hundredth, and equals 1.80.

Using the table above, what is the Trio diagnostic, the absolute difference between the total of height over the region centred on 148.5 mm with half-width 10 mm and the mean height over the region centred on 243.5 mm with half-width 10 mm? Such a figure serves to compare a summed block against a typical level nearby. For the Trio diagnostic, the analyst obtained 7.10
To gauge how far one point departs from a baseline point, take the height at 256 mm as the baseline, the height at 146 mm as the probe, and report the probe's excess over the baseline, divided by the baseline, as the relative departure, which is 0.28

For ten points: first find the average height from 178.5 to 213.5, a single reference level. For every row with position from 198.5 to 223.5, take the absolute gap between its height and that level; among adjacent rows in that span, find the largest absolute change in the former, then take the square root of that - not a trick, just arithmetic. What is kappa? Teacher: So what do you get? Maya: 0.28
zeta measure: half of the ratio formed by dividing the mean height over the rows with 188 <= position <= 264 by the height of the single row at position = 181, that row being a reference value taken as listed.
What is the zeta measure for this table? 0.45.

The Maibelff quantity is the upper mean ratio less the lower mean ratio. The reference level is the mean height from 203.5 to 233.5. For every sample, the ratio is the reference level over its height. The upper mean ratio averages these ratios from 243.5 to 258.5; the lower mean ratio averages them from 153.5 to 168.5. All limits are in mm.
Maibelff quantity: 0.1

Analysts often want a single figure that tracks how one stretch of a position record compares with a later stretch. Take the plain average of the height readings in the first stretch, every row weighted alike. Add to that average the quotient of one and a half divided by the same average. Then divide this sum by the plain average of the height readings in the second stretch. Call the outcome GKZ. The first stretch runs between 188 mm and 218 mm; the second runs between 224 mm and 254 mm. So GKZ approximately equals 2.0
